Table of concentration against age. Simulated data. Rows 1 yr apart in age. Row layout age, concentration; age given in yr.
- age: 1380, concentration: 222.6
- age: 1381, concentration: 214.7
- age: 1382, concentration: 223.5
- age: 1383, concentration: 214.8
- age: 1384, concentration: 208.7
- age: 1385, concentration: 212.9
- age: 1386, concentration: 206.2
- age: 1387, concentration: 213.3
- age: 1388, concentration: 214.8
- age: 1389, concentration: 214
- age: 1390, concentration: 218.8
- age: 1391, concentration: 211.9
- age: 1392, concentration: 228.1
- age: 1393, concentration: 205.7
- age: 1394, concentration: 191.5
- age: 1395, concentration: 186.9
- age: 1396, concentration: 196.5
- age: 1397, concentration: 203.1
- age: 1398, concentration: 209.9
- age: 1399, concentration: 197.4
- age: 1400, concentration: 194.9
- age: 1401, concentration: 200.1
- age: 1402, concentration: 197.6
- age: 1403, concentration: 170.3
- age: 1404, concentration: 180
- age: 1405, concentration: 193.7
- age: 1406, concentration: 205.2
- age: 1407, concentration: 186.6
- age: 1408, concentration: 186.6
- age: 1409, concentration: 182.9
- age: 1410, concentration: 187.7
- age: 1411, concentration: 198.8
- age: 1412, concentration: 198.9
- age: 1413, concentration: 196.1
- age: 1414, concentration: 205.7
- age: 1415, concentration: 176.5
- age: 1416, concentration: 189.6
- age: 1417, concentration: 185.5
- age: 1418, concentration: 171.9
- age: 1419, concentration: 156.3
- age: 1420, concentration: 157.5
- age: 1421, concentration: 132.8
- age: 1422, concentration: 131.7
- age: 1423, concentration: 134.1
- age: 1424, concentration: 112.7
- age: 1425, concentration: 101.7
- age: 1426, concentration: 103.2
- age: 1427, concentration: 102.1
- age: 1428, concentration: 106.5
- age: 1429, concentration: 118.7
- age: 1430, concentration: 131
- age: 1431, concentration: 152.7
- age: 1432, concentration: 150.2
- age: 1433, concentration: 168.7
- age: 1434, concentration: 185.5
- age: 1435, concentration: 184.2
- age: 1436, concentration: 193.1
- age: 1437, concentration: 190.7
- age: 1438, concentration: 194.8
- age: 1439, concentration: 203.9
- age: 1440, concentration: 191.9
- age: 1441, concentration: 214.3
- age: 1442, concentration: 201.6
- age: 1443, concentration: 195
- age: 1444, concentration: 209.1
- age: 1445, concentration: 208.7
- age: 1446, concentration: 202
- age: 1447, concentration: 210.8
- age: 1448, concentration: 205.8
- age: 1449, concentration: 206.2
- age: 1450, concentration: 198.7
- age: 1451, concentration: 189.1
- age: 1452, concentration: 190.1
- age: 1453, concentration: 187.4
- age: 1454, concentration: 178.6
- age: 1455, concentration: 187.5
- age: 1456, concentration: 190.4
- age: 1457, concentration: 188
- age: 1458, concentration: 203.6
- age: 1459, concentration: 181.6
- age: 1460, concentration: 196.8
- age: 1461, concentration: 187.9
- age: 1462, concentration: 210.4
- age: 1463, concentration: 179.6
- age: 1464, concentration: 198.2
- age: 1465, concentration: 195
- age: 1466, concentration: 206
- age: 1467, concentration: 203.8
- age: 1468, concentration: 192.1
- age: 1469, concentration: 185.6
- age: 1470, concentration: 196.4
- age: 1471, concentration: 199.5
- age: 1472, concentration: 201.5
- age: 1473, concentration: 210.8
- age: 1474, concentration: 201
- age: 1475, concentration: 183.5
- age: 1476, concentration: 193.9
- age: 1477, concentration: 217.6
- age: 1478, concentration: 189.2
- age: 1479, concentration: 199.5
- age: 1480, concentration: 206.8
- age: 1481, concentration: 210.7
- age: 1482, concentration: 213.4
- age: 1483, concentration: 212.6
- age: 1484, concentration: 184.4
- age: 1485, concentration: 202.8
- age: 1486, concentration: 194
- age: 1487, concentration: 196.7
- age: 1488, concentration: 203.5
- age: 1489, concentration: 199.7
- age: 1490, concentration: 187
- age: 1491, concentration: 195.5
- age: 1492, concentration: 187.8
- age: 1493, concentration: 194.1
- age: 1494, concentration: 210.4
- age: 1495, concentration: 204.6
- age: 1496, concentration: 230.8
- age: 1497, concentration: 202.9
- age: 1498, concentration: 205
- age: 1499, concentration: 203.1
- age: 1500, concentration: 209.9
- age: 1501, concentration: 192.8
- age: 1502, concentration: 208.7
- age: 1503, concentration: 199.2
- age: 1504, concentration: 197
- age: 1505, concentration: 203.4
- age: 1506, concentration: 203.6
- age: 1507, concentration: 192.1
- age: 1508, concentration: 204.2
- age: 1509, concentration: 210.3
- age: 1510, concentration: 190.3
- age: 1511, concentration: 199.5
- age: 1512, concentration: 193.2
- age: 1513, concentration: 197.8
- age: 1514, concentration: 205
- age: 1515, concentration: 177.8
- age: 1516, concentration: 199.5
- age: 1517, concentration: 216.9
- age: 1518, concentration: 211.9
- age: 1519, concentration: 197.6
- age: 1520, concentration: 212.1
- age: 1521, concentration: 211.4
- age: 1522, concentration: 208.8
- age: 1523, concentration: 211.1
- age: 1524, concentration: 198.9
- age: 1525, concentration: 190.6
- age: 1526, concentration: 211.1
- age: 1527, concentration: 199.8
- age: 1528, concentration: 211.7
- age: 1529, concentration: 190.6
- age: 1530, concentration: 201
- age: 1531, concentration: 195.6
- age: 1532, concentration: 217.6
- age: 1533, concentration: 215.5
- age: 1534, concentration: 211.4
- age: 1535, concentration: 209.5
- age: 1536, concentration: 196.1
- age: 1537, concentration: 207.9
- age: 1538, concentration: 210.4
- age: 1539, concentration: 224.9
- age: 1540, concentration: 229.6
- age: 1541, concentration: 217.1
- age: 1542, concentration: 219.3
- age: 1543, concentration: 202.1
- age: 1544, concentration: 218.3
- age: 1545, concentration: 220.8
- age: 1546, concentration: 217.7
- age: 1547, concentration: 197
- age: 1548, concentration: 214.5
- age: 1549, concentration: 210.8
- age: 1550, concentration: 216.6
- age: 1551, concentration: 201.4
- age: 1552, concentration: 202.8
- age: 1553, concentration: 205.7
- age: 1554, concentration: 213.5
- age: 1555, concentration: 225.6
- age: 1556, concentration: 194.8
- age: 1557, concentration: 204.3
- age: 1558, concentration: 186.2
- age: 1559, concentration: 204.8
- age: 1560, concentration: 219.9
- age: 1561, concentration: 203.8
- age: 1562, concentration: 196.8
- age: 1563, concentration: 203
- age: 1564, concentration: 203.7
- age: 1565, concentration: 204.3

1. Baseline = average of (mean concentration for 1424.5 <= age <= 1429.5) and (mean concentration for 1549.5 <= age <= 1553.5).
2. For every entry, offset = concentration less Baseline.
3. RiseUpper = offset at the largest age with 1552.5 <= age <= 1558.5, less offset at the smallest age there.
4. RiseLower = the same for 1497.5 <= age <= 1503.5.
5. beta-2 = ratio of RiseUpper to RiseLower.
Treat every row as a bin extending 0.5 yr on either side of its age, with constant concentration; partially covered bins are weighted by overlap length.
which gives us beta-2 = 3.4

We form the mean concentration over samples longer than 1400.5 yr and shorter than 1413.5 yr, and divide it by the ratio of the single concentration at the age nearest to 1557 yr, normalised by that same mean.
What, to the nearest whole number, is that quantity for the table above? 179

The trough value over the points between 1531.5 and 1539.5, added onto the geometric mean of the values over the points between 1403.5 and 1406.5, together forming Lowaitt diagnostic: 389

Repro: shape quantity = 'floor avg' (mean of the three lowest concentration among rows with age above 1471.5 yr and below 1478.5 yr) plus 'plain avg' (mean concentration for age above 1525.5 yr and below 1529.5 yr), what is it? 392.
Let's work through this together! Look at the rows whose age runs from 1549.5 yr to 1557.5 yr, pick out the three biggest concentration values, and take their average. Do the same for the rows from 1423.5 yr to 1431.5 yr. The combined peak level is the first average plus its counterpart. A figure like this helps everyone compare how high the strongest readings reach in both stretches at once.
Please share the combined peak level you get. 353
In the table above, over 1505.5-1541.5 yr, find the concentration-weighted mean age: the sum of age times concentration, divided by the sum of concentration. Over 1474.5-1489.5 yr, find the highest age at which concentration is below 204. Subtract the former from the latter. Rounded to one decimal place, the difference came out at -34.8 yr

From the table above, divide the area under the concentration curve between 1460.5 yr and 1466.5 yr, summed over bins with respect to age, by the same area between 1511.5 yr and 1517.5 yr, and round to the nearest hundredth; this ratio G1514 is 0.99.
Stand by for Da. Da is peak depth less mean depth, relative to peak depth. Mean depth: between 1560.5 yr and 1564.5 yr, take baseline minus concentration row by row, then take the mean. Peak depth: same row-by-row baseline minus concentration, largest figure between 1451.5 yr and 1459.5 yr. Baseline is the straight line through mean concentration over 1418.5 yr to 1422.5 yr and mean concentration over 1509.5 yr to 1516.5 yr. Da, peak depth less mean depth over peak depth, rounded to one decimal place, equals 2.2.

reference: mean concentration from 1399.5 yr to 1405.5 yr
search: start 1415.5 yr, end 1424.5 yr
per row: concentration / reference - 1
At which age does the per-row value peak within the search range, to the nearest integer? 1416 yr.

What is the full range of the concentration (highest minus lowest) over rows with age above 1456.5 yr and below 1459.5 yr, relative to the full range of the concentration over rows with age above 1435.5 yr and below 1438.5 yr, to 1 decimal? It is 5.4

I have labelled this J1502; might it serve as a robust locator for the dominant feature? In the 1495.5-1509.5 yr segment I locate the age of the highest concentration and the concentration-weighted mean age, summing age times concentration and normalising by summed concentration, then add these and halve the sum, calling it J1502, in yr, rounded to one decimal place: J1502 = 1499.2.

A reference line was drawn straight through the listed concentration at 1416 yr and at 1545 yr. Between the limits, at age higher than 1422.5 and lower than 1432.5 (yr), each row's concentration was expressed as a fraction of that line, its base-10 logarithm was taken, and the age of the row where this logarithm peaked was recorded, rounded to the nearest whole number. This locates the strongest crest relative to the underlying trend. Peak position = 1431 yr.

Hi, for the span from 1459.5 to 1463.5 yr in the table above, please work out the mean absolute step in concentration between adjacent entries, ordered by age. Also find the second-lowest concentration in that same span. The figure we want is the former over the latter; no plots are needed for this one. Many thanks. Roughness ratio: 0.11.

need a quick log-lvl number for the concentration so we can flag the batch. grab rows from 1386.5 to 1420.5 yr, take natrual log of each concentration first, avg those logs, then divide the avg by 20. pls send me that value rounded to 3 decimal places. 0.263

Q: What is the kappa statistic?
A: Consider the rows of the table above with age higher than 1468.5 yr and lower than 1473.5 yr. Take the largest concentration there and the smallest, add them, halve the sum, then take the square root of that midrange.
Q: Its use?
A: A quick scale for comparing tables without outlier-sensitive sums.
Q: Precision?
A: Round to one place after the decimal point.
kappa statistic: 14.1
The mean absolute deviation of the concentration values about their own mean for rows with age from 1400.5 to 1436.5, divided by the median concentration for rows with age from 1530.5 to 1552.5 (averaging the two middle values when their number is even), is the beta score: 0.13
